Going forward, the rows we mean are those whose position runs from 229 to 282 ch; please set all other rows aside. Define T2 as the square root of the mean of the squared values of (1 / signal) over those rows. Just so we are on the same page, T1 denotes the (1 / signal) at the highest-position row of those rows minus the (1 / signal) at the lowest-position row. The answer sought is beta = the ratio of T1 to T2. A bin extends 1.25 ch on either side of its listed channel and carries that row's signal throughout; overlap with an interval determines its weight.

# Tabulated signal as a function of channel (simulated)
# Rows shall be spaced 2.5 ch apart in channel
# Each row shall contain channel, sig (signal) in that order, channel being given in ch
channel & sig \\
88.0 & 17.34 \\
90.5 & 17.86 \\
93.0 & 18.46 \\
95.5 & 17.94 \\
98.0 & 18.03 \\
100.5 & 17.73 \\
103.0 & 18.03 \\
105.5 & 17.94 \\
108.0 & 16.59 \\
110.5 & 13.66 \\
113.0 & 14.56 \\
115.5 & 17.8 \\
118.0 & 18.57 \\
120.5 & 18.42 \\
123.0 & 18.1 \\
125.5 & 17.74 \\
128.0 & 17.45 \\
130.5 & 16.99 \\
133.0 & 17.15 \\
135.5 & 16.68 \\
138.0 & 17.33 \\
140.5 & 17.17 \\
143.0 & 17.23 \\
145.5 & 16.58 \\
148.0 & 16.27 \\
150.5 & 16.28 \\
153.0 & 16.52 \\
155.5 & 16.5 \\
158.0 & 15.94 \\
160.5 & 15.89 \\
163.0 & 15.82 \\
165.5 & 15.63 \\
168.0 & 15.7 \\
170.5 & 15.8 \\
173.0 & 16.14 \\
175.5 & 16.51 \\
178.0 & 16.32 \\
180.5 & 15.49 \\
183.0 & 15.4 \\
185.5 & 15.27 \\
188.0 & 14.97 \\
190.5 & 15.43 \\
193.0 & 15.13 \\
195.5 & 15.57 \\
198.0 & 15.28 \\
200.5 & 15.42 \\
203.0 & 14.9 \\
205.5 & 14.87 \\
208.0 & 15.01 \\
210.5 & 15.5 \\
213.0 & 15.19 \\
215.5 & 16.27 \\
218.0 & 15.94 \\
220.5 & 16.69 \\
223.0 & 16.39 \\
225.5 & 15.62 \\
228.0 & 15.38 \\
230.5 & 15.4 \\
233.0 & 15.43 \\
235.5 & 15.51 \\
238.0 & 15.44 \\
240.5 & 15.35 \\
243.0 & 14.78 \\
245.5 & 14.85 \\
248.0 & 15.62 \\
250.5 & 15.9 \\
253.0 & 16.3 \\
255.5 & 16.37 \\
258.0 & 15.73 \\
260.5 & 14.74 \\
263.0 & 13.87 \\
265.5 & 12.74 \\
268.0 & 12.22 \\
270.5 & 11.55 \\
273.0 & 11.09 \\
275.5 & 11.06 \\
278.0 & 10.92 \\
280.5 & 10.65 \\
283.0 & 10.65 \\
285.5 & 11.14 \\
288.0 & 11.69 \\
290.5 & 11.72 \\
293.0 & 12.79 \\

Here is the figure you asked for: 0.39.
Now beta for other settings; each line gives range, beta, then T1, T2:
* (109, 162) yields -0.17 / -0.010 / 0.060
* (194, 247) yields 0.05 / 0.003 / 0.065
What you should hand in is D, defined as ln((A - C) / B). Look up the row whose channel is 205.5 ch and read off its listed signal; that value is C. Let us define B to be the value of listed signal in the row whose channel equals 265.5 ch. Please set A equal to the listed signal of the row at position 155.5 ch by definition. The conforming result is -2.1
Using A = 16.5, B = 12.74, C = 14.87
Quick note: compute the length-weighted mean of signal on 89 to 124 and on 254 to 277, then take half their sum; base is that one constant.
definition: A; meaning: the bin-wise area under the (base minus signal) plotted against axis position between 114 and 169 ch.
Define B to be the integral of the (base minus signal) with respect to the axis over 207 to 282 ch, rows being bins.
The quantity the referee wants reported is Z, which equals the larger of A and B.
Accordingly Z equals 58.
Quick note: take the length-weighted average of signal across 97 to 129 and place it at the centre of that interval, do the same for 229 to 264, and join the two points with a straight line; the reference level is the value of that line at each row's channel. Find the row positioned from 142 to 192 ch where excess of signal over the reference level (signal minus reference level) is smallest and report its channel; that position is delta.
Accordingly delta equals 188.0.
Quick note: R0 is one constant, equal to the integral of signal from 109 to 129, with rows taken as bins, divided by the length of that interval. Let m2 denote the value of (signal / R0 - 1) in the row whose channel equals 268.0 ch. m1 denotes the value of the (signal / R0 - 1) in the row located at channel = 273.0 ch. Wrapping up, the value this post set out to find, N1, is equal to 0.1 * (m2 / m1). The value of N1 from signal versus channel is 0.08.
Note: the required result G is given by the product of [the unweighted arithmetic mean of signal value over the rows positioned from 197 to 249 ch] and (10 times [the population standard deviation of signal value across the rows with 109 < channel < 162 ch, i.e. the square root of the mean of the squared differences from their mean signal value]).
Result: 178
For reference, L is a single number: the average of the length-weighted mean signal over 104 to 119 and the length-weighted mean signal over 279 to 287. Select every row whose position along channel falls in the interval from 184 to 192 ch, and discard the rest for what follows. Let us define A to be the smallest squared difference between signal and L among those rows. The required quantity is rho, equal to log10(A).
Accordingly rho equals 0.22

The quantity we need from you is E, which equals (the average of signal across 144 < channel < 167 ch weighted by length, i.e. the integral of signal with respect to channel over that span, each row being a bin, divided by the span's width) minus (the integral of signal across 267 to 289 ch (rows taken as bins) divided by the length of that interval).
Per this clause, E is 5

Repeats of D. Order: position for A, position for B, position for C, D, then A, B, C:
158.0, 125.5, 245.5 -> -2.8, 15.94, 17.74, 14.85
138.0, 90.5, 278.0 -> -1.0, 17.33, 17.86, 10.92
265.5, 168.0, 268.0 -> -3.4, 12.74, 15.7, 12.22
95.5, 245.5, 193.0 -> -1.7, 17.94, 14.85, 15.13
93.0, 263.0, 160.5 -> -1.7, 18.46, 13.87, 15.89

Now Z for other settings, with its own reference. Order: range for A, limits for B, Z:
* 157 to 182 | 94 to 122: -15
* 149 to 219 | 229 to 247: 1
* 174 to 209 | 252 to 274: 33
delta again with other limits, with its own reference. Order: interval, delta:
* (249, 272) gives 270.5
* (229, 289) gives 280.5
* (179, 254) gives 188.0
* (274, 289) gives 280.5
